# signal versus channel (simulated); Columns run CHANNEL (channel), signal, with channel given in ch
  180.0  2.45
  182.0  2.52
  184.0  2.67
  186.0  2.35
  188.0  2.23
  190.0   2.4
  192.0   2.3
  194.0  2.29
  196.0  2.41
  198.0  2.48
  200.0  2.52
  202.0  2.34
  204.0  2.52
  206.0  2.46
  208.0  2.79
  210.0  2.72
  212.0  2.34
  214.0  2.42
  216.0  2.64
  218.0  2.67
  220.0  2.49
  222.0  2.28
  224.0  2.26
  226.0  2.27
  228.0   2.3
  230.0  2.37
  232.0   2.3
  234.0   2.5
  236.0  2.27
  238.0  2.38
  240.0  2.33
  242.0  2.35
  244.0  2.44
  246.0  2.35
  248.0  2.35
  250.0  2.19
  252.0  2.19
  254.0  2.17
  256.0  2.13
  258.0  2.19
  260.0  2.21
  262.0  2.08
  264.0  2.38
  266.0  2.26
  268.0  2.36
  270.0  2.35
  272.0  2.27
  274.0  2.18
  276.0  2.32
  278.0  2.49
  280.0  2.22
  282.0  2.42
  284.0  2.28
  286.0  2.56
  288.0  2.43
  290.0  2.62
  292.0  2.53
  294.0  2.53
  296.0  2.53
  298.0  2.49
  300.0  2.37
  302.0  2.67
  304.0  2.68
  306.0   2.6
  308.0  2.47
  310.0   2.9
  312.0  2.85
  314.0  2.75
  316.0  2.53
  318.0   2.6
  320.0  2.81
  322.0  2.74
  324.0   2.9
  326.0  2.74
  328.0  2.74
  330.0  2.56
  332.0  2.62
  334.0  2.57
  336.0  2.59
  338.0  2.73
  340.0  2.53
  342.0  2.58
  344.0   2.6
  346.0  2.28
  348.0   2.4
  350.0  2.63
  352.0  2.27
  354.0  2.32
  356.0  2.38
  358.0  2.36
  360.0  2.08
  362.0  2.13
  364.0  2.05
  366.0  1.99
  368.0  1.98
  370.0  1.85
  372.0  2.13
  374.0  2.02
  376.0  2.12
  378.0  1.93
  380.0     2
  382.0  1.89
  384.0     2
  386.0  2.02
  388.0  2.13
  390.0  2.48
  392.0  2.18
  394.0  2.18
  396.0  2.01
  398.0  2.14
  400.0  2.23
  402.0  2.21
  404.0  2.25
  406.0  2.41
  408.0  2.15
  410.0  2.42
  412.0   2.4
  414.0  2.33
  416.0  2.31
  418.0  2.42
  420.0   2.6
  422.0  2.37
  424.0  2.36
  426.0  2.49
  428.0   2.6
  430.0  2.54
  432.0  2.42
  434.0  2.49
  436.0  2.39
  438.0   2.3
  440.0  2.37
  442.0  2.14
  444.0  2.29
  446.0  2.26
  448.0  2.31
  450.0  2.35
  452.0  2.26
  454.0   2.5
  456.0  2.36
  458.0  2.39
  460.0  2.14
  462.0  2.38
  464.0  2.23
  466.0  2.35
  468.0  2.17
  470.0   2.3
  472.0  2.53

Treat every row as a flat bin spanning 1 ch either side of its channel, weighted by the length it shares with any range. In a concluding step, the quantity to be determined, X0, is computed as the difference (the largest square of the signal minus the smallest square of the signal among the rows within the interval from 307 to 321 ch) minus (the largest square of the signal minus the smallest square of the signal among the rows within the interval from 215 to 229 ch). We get 0.3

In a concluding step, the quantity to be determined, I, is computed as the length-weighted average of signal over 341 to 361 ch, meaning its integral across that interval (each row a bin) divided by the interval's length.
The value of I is 2.39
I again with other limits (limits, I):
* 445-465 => 2.32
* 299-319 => 2.64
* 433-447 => 2.32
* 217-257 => 2.33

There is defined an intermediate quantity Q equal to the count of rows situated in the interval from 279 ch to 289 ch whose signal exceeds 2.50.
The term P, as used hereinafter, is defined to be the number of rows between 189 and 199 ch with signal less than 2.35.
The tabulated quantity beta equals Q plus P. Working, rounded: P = 2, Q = 1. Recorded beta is 3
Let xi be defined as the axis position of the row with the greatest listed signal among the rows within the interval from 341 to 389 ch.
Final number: 350.0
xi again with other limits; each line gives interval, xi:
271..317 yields 310.0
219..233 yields 220.0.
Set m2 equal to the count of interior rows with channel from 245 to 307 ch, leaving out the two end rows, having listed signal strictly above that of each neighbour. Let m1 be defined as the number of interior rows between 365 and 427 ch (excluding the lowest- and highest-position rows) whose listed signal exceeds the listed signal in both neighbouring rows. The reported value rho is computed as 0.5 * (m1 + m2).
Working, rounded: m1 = 8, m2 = 8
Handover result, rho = 8.0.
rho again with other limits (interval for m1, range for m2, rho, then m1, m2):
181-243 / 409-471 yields 9.5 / 9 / 10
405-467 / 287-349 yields 9.0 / 10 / 8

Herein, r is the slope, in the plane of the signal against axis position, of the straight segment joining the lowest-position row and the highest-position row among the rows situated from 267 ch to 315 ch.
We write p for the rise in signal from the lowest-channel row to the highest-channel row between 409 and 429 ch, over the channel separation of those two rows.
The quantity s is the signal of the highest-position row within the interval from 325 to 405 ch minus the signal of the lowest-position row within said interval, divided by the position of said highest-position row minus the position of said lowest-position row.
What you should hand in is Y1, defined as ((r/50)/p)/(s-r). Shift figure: -1.1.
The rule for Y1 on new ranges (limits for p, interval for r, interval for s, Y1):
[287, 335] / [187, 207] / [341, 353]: -1.9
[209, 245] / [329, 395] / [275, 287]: 0.5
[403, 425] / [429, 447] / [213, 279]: -3.4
